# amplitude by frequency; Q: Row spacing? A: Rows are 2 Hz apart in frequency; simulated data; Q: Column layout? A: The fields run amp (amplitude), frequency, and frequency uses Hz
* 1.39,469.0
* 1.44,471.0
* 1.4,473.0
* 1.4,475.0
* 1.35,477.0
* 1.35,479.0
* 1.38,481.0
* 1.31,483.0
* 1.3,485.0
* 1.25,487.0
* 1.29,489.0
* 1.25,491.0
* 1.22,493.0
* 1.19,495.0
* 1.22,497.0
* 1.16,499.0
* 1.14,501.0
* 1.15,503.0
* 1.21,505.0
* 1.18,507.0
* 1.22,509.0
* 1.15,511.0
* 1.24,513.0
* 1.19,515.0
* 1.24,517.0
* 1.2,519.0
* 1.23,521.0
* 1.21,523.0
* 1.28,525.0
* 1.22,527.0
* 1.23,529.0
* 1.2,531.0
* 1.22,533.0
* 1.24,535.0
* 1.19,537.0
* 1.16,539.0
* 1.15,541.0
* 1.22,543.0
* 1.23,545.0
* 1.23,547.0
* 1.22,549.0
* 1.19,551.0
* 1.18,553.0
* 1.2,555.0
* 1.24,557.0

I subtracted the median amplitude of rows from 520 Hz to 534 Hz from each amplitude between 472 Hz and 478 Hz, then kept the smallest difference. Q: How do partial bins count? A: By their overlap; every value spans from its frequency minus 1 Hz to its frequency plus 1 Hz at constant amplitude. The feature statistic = 0.13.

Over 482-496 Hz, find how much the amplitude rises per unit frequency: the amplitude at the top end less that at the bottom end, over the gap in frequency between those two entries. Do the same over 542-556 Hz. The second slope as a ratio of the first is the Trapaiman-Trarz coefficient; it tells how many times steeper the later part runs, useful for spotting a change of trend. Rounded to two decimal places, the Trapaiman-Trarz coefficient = 0.17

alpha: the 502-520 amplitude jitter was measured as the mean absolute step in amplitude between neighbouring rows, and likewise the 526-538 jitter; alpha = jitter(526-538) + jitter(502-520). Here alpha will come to 0.080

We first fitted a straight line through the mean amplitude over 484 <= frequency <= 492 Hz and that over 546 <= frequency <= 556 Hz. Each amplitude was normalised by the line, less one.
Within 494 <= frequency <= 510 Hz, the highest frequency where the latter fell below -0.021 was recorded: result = 509.0 Hz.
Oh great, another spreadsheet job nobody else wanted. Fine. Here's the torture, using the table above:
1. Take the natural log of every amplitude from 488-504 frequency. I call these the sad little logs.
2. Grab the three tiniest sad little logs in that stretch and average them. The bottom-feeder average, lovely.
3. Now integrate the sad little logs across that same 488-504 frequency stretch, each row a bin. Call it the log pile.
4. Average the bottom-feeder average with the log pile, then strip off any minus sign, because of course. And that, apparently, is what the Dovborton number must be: 1.54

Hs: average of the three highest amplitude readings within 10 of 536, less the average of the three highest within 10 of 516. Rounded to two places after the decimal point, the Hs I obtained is -0.02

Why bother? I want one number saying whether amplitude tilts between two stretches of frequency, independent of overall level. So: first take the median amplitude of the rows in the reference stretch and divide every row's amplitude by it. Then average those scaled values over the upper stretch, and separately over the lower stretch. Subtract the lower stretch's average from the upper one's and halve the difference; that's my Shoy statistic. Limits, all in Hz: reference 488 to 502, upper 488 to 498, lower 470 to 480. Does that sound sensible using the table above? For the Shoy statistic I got -0.063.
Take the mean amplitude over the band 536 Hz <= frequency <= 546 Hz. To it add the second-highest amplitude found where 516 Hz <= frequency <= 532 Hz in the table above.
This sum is 2.43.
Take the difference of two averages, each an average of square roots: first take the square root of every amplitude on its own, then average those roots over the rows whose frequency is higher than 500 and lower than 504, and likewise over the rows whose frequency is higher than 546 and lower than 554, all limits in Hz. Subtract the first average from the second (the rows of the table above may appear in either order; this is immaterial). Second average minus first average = 0.028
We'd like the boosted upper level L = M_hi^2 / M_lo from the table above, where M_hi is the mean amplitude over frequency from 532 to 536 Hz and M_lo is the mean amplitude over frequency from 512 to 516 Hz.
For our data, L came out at 1.25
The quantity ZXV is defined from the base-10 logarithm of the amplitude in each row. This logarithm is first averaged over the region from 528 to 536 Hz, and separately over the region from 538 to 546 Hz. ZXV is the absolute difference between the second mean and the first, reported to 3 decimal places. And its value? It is 0.012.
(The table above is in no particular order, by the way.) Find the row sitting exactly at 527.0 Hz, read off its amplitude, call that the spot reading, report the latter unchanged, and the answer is 1.22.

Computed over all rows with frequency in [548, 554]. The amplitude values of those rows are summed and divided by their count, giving 1.197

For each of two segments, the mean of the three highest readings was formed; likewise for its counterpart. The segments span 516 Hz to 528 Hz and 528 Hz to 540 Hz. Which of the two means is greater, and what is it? 1.25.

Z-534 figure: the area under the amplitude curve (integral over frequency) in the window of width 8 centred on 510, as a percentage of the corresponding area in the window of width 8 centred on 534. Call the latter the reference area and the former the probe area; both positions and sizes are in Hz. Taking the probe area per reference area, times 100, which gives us 99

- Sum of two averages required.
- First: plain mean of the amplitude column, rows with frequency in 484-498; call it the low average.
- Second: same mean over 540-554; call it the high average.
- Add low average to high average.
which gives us 2.45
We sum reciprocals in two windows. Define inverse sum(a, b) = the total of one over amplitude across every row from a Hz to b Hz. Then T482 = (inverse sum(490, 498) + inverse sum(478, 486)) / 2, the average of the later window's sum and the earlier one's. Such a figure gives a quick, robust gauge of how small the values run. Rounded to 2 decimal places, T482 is 3.14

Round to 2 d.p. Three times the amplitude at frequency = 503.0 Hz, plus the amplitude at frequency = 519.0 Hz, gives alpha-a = 4.65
